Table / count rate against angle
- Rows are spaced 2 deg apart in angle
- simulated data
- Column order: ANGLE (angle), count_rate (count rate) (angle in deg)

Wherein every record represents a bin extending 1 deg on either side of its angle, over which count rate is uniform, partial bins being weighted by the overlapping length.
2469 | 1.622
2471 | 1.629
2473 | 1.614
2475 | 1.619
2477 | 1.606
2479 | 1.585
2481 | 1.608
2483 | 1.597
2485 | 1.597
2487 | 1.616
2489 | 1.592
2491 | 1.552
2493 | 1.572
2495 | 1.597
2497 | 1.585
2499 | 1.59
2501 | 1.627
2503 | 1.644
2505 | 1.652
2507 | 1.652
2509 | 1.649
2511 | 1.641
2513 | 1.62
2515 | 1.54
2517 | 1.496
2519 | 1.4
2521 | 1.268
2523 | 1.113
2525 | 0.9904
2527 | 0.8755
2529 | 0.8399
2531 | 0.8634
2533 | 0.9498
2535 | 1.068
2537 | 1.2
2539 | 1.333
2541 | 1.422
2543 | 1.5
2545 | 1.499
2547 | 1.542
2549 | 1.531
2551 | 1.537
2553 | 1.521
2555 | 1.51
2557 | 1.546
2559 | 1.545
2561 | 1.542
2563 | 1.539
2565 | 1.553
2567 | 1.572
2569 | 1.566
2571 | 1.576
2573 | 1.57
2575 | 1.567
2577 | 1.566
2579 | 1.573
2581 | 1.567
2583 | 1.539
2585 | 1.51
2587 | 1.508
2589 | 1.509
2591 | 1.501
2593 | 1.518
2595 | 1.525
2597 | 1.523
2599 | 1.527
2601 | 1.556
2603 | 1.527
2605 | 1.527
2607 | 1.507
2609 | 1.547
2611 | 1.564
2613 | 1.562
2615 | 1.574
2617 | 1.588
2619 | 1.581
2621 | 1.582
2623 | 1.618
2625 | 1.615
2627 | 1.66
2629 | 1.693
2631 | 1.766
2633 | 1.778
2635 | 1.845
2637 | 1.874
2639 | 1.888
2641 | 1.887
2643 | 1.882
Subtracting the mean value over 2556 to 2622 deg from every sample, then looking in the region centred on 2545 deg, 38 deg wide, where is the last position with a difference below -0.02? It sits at 2555 deg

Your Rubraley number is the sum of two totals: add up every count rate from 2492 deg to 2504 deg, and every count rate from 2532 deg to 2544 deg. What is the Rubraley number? 17.1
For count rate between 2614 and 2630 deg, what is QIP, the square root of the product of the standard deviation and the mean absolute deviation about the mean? 0.04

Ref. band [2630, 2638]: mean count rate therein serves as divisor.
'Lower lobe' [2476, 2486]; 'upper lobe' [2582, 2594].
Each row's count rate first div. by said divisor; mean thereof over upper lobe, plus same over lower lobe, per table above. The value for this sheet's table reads 1.71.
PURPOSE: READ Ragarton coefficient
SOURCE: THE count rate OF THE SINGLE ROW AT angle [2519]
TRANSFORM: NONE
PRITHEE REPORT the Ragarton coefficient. 1.4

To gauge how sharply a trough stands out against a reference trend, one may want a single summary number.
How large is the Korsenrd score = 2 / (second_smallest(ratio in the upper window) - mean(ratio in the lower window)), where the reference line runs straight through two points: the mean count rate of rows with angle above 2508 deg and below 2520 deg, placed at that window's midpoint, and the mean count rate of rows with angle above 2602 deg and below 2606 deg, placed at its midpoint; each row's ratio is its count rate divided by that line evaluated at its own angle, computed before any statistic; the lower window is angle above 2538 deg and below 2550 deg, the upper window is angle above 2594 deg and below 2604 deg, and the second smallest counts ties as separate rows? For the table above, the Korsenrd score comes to 44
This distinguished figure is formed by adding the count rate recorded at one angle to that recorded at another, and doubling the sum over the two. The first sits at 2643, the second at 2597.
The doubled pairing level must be 6.8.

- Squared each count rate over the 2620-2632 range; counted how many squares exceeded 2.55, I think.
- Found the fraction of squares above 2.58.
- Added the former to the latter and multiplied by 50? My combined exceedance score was 292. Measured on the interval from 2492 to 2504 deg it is 167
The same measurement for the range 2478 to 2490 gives 217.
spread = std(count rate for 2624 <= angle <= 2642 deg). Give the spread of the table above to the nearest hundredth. 0.10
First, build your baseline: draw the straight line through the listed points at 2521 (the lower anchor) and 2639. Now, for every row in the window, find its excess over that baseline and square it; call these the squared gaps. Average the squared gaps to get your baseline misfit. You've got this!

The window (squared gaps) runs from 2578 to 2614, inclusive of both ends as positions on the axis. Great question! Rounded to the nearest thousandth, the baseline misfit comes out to 0.020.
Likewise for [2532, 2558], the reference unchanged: 0.026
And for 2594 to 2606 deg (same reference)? 0.024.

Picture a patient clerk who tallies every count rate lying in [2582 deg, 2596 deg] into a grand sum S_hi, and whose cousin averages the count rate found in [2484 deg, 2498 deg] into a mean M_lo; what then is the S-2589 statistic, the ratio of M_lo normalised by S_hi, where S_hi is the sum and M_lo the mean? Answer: 0.150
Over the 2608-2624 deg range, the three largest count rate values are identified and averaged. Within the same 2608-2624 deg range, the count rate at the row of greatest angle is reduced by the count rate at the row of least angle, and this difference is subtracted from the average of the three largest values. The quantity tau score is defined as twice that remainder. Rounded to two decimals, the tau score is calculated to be 3.05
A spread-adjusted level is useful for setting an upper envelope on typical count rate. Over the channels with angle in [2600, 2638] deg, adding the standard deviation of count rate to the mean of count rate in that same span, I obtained 1.74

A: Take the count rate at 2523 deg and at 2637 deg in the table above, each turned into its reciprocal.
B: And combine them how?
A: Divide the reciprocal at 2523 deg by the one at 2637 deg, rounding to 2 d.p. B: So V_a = 1.68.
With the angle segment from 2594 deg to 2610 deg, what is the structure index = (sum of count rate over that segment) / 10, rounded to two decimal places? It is 1.22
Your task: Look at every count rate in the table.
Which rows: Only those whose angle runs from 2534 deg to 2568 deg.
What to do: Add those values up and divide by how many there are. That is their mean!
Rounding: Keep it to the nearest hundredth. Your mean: 1.47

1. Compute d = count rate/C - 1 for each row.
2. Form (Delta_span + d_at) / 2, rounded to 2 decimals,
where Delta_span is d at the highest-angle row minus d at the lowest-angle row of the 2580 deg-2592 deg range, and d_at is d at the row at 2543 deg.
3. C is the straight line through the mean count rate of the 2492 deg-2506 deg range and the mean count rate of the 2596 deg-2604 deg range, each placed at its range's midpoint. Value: -0.04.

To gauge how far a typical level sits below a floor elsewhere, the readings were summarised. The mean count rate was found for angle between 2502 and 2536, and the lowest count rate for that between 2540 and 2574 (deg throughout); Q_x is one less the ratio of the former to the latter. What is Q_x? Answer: 0.08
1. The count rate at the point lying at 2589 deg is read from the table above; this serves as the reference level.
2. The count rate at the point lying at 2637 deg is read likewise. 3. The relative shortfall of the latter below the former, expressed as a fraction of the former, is -0.24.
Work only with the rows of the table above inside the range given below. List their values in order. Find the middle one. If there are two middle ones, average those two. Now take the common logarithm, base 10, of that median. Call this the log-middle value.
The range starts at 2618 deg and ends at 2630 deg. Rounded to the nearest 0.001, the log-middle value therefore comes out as 0.209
